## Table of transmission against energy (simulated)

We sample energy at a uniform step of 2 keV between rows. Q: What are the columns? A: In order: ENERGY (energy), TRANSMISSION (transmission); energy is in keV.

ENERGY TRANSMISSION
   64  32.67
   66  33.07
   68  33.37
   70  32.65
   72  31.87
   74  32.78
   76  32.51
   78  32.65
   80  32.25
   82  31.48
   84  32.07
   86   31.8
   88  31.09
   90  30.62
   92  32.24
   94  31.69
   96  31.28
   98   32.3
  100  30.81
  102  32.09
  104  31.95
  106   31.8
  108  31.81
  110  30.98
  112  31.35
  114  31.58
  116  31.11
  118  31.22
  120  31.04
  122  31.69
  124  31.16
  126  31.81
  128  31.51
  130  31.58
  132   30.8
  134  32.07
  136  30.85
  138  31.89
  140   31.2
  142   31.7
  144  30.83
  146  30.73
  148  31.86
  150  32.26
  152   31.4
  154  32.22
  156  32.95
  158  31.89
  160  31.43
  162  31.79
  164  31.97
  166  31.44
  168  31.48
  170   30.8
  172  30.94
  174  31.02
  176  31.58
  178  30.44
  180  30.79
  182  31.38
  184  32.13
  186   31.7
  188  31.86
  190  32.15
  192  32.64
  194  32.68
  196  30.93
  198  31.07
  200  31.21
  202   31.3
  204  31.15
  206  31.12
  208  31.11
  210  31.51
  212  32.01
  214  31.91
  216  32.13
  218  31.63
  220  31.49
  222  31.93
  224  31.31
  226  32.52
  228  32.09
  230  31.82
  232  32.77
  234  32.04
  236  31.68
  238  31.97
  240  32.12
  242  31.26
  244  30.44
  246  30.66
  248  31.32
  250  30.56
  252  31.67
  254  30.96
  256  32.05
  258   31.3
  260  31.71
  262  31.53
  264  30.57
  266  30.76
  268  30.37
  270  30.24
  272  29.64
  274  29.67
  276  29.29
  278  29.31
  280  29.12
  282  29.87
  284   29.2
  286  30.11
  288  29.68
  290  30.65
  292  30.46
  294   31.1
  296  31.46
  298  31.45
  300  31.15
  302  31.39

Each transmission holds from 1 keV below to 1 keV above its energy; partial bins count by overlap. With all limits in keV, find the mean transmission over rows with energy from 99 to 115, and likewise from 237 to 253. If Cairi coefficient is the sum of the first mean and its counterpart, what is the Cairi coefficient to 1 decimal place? 62.8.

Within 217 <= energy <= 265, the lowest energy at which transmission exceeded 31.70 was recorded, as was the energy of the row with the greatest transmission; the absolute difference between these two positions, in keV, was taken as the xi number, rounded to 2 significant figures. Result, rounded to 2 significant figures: 10 keV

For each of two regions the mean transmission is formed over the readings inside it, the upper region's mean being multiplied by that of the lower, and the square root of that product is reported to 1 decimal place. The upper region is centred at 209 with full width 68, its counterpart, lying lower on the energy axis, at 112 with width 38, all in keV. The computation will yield 31.6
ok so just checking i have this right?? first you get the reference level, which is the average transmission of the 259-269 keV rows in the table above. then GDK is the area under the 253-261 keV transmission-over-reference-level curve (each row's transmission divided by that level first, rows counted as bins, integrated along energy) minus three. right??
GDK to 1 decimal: 5.1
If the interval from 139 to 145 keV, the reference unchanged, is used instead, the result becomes 3.0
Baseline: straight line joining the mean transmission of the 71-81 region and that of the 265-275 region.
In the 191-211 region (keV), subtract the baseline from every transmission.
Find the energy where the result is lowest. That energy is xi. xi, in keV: 196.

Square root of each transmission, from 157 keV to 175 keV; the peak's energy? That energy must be 164 keV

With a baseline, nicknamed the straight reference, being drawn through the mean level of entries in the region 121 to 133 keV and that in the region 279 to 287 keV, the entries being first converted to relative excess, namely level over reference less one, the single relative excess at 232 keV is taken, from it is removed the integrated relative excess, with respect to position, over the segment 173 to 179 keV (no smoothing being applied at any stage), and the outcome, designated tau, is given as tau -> 0.05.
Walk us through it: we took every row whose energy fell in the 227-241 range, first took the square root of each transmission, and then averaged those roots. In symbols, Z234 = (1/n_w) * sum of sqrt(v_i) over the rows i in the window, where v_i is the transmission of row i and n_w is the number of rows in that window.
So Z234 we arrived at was 5.66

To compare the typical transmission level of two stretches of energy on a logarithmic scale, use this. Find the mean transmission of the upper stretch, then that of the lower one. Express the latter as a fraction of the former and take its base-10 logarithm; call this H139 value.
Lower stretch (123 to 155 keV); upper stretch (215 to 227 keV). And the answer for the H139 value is -0.005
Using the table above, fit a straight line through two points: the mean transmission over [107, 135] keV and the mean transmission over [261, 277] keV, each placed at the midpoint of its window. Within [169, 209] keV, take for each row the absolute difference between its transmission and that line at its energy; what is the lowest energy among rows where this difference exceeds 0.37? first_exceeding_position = 176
